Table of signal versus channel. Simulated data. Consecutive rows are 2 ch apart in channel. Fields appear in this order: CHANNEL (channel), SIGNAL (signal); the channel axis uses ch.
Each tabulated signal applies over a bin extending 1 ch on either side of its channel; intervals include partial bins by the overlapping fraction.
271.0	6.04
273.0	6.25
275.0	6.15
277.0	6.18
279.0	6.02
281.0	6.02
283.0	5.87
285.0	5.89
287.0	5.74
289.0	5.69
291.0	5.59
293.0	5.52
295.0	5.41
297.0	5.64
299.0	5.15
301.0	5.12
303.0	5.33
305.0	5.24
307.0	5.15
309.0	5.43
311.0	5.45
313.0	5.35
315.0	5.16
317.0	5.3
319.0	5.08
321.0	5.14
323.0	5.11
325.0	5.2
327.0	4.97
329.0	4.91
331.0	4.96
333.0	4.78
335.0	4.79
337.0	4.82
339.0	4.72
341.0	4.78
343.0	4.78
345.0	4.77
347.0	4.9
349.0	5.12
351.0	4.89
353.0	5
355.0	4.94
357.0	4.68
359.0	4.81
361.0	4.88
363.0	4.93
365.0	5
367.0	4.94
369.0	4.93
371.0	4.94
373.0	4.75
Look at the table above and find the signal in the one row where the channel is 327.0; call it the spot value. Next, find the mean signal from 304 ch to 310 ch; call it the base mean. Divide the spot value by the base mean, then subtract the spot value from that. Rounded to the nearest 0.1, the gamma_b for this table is -4.0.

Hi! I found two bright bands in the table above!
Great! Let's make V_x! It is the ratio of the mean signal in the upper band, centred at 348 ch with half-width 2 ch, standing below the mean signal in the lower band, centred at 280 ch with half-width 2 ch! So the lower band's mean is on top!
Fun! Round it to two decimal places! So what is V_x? 1.20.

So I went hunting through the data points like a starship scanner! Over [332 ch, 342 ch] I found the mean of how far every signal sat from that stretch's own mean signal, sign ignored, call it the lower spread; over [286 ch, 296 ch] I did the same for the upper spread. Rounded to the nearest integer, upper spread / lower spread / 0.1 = 43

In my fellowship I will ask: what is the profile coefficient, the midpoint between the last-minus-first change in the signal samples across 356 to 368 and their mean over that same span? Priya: 2.6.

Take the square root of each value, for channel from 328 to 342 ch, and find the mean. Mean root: 2.20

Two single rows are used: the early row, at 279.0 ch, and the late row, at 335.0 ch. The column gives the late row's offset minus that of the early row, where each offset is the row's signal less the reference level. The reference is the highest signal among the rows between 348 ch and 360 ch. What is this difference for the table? -1.2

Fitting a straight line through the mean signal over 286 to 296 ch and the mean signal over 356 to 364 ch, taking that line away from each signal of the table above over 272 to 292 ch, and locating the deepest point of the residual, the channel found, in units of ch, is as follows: 291.0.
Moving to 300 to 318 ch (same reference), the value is 301.0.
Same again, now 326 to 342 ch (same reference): 333.0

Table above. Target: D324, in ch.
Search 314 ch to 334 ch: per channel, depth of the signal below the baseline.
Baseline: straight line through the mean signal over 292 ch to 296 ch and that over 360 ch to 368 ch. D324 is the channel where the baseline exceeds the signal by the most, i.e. 333.0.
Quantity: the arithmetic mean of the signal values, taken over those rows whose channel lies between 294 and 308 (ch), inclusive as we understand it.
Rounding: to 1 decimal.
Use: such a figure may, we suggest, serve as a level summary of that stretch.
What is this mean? 5.3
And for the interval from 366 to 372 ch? 4.9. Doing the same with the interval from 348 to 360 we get 4.9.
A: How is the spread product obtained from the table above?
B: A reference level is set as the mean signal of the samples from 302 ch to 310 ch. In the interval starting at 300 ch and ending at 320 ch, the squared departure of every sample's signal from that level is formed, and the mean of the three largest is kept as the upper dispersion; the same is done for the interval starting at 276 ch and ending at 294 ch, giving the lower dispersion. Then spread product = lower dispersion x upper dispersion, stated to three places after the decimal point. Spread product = 0.020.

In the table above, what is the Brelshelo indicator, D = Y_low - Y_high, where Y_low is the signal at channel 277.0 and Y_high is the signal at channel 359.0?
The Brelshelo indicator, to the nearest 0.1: 1.4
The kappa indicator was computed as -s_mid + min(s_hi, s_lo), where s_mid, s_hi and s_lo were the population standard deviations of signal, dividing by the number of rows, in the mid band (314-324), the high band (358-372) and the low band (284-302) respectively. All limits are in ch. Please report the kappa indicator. -0.02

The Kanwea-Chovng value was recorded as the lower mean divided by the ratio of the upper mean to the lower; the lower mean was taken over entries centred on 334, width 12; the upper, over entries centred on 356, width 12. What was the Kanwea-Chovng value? 4.8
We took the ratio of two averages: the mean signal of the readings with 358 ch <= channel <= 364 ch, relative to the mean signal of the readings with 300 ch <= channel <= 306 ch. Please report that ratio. 0.93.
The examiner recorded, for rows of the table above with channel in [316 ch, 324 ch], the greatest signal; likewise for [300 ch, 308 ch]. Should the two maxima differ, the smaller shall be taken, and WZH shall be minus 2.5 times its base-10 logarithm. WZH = -1.81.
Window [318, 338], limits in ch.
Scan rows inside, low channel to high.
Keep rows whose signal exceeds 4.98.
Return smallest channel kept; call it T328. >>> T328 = 319.0 ch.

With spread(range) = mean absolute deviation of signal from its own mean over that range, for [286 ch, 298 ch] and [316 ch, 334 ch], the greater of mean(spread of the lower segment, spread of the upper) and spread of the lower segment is 0.11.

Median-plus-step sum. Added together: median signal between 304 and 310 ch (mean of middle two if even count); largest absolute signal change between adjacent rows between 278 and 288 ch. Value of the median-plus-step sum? 5.4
